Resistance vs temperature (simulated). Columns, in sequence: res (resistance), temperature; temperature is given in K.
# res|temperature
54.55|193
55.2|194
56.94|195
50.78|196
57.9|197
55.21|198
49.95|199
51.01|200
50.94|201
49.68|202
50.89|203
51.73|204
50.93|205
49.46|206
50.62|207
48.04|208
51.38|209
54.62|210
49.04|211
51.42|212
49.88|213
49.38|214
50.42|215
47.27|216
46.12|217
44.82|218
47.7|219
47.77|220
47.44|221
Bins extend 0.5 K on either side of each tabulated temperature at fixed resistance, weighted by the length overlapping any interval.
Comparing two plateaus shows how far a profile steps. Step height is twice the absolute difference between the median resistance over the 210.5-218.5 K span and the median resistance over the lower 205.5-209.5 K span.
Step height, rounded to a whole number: 2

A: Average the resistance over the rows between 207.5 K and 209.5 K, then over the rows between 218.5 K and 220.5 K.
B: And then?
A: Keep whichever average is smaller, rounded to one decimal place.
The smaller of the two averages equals 47.7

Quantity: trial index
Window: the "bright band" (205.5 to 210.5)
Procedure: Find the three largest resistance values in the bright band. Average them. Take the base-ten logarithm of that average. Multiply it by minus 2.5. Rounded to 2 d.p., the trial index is -4.29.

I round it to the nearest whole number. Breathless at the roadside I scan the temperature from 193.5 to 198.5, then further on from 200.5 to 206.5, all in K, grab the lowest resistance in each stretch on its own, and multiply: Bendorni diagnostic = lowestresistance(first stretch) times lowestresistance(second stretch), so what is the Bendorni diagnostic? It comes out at 2512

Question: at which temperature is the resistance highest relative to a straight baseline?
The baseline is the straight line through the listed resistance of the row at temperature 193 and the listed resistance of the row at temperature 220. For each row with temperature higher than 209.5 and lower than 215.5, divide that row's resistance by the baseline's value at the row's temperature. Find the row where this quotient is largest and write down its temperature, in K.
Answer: 210 K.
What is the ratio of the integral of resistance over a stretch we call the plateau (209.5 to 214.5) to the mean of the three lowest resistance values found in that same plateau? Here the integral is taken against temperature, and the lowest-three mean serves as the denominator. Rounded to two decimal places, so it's 5.15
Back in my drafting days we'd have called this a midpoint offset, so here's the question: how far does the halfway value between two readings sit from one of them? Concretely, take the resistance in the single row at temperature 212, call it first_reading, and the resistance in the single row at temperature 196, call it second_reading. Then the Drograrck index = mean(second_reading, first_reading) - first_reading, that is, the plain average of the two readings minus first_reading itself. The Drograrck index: -0.3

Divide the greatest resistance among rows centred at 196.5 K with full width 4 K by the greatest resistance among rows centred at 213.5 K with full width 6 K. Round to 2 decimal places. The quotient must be 1.13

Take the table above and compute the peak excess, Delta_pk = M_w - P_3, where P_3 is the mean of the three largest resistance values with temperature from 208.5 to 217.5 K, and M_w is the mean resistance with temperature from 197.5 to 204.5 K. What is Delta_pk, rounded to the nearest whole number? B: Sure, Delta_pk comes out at -1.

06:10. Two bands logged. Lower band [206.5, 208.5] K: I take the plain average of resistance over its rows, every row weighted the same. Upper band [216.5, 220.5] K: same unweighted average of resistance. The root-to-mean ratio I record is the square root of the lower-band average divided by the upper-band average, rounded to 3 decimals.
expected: 0.151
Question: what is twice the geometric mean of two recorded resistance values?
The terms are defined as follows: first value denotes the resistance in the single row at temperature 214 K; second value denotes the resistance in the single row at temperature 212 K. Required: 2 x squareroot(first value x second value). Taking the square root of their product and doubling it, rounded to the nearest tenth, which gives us 100.8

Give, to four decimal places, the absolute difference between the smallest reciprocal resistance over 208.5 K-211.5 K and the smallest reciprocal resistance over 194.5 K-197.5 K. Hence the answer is 0.0010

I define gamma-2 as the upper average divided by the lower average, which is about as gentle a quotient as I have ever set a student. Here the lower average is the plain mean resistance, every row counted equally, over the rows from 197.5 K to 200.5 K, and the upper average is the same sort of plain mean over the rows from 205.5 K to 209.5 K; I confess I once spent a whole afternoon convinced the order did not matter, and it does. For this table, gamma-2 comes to 0.96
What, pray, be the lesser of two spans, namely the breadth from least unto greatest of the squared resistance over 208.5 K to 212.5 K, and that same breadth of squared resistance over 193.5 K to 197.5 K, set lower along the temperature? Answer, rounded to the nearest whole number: 578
